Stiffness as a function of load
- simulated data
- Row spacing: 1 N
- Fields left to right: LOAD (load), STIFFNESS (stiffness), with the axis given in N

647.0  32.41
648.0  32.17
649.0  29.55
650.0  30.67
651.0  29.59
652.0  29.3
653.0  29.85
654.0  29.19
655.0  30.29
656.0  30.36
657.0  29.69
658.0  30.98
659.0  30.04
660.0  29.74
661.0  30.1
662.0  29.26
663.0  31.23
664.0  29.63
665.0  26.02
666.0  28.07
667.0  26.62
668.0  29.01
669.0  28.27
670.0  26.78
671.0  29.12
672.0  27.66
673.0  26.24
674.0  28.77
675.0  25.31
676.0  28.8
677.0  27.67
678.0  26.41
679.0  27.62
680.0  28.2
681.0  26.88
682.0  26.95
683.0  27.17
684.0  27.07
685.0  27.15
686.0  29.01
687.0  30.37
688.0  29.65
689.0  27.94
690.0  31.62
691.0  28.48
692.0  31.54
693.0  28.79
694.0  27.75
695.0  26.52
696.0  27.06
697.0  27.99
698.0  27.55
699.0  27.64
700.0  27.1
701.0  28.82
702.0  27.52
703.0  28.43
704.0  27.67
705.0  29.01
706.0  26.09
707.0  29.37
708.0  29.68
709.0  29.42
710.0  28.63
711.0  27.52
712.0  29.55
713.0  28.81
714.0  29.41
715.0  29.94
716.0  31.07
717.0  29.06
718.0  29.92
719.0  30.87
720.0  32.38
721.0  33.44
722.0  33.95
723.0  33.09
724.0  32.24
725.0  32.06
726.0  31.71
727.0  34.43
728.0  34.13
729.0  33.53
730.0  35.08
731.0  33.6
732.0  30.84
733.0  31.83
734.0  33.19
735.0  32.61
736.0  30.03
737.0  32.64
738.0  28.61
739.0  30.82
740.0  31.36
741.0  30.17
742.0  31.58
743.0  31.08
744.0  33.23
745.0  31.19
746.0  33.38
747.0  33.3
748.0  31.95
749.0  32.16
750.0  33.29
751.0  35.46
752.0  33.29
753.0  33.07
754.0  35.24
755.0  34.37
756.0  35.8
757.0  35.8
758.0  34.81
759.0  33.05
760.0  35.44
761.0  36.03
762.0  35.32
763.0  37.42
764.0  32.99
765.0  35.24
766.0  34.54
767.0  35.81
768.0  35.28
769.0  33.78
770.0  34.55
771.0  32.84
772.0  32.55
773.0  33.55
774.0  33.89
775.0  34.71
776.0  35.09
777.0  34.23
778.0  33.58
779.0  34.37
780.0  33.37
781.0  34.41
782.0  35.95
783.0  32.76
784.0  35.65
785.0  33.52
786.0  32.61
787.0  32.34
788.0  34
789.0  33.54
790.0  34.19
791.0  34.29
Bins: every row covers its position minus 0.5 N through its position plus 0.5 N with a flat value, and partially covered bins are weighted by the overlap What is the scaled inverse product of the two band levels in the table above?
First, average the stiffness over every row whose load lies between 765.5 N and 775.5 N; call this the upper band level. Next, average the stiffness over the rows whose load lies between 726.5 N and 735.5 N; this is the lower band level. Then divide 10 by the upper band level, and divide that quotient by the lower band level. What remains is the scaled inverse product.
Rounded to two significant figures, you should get 0.0088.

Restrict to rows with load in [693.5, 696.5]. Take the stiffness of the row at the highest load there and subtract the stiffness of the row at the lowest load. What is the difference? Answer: -0.69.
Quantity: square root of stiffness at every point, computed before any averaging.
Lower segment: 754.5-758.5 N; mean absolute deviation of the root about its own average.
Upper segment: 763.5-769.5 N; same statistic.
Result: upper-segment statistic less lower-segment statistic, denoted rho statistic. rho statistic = 0.02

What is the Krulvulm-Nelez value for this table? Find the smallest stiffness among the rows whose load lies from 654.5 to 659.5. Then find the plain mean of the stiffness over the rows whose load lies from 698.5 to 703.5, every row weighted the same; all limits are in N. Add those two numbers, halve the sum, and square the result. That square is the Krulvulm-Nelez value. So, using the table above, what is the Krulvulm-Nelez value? 829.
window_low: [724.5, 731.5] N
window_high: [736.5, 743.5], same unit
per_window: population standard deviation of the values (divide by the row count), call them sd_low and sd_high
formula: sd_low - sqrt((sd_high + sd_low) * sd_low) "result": -0.48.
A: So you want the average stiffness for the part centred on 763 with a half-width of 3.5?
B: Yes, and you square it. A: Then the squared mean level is 1245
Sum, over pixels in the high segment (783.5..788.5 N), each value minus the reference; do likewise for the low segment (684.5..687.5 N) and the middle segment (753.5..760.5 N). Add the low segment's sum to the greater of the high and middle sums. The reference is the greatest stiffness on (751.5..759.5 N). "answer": -27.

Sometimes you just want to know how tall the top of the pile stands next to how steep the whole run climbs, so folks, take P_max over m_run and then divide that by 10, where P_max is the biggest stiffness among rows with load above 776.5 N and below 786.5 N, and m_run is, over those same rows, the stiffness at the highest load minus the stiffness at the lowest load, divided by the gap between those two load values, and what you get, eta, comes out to -20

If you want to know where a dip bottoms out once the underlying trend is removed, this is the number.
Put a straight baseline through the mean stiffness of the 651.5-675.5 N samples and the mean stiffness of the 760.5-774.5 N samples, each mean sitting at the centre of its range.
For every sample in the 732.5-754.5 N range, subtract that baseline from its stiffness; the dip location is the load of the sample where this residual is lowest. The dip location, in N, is 738.0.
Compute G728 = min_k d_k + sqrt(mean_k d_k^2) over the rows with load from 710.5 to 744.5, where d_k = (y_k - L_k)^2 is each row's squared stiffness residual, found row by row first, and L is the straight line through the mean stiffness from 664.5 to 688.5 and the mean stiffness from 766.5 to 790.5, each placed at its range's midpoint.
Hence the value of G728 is 5.6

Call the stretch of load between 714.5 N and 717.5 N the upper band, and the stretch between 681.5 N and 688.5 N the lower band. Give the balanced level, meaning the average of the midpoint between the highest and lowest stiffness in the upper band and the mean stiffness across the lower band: 29.1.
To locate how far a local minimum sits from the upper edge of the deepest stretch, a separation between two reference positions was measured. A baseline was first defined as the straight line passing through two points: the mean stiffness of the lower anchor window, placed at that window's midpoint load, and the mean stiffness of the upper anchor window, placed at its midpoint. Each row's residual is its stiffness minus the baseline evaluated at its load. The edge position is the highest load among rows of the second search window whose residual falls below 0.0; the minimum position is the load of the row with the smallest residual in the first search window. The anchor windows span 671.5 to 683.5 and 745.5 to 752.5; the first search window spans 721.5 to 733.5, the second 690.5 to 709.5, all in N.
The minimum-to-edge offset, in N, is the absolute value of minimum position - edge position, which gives 23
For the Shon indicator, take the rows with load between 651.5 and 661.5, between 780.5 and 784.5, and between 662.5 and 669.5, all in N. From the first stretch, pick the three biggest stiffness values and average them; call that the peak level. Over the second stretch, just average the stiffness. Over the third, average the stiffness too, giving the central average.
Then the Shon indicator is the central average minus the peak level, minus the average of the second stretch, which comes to -37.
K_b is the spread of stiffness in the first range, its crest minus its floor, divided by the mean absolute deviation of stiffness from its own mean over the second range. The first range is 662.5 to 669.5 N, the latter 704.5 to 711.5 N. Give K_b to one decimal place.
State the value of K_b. 5.3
